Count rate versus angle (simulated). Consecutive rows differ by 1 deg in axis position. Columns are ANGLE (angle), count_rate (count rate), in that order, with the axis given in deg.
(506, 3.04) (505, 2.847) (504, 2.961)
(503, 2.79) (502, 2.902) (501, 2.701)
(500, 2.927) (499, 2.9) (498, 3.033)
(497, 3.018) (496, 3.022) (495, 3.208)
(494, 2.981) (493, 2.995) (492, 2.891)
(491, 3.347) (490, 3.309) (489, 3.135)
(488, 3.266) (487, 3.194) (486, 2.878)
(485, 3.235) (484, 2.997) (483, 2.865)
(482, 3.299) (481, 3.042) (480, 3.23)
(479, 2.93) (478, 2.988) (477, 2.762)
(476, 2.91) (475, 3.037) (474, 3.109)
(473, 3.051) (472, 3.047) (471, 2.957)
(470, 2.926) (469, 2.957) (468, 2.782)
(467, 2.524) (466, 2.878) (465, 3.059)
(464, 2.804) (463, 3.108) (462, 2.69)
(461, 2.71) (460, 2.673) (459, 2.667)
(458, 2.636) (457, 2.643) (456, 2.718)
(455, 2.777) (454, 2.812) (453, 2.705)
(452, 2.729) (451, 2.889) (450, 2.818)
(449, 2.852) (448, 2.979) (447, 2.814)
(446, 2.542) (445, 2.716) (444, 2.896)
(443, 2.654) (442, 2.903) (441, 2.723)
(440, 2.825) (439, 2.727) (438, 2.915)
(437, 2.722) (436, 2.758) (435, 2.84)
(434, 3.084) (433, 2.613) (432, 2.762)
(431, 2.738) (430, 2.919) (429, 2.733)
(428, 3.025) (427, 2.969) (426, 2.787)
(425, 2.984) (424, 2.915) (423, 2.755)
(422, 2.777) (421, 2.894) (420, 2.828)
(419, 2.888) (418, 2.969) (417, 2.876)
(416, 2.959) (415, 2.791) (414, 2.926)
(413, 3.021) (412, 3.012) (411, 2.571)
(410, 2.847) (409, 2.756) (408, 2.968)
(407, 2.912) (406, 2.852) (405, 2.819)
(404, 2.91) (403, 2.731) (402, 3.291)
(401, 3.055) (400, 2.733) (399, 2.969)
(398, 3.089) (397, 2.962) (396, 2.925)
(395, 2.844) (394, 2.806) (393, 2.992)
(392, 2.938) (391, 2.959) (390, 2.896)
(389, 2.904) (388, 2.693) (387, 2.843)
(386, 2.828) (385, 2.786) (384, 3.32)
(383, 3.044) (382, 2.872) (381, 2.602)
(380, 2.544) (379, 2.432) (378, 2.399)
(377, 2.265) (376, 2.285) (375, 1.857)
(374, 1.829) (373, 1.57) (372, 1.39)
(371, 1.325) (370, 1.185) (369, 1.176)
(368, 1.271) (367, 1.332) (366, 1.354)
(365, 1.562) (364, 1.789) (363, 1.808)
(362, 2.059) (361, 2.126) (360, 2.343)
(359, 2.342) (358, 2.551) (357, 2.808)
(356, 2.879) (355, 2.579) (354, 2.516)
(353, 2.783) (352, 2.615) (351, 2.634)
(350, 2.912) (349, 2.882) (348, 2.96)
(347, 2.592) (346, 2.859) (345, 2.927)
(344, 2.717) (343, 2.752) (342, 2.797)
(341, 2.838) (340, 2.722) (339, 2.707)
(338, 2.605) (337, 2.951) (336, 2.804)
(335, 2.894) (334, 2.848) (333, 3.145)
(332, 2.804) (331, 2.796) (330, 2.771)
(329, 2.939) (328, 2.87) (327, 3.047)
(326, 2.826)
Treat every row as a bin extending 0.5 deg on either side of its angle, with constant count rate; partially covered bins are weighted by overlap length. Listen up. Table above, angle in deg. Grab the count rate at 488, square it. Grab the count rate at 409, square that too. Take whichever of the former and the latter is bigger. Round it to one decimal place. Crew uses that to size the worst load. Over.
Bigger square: 10.7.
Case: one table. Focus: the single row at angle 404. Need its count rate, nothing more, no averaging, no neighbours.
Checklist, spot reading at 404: 2.91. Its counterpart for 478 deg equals 2.988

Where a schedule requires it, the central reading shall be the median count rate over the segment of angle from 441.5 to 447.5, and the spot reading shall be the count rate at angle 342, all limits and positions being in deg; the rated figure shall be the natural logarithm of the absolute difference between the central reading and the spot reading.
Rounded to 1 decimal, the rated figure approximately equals -3.4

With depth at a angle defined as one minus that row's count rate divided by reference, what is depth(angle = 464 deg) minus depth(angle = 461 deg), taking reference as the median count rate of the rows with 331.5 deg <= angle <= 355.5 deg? -0.034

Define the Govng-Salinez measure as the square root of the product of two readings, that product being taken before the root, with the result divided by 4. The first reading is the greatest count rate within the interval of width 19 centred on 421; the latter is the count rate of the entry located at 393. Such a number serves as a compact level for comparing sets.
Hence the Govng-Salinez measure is 0.752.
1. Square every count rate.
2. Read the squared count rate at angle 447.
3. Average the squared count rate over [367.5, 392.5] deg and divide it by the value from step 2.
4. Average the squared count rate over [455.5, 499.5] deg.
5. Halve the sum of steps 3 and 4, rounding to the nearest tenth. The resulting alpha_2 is 4.8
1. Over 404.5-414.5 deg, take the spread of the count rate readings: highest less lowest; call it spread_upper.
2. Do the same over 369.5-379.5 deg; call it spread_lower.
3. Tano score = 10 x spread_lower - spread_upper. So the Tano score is 12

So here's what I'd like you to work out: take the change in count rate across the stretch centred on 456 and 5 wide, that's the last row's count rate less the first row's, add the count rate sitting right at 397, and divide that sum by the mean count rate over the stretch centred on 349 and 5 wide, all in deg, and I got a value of 1.00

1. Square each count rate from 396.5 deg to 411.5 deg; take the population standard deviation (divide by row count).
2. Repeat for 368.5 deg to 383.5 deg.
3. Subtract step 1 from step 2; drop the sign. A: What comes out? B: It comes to 1.5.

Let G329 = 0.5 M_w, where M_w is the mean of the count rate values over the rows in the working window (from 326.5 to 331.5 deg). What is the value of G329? 1.44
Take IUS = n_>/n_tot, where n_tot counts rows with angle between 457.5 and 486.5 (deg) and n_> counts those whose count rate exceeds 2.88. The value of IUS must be 0.59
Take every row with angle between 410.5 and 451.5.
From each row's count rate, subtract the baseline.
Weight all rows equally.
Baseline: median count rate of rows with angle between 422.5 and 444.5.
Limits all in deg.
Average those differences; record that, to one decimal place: 0.0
